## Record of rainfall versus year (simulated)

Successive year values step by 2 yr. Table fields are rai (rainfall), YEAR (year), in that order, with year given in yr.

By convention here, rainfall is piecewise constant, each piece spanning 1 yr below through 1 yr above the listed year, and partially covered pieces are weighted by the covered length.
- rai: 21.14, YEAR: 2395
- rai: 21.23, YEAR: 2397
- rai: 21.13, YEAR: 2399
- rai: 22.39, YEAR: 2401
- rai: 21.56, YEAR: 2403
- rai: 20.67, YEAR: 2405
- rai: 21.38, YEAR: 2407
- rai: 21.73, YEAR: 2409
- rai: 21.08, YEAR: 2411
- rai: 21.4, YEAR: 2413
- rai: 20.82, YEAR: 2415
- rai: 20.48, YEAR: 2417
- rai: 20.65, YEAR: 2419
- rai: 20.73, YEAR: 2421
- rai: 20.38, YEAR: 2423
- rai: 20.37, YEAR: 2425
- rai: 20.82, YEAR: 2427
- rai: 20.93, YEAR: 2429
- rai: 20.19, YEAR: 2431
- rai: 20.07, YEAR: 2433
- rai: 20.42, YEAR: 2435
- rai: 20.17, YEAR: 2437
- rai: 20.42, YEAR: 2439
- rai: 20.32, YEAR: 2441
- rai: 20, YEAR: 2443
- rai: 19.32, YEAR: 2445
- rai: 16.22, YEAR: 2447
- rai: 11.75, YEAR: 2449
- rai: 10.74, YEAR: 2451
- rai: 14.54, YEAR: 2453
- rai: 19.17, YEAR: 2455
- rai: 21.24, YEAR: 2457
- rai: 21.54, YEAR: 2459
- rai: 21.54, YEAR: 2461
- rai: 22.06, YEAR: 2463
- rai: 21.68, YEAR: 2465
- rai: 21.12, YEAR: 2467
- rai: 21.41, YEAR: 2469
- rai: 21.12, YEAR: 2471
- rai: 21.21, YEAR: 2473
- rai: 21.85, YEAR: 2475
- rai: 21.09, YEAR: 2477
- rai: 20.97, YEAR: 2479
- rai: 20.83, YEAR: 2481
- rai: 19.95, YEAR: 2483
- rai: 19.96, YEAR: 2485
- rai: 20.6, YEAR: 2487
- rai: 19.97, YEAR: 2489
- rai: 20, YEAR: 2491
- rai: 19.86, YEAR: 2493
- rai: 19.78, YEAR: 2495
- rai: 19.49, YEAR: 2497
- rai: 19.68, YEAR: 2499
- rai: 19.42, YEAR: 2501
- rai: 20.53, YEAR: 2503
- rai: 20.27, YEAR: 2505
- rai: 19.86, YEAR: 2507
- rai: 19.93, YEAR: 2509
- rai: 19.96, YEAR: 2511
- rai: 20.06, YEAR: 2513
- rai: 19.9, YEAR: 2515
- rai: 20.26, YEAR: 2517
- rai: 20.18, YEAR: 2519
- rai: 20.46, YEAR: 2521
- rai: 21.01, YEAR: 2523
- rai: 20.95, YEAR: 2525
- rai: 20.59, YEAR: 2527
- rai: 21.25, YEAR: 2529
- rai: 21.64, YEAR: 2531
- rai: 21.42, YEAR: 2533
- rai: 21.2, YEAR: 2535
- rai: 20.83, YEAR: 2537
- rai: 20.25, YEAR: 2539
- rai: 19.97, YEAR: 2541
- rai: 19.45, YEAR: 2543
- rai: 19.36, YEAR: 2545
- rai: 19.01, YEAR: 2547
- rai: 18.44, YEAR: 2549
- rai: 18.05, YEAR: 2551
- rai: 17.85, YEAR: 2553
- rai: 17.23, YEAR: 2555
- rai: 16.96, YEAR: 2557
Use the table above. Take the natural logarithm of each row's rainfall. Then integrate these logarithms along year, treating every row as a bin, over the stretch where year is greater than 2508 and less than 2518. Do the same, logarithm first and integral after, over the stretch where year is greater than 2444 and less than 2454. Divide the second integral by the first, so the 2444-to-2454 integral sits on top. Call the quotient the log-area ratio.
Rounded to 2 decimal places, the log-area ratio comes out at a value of 0.89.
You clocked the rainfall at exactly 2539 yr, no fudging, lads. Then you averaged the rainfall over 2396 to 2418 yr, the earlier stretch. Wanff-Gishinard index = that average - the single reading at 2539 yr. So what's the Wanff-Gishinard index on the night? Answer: 1.0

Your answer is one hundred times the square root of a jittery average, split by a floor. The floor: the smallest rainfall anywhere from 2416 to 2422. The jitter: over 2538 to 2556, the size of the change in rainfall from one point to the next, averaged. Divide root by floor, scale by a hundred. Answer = 3.00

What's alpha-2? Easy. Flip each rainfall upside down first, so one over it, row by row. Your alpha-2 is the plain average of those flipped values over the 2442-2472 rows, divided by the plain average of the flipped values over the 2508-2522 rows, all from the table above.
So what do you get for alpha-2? 1.12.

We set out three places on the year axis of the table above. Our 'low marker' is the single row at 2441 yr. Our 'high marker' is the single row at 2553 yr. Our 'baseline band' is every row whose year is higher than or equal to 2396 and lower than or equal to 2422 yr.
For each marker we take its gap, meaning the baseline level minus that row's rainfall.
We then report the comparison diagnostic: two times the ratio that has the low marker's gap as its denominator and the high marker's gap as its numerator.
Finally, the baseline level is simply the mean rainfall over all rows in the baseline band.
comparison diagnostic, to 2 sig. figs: 7.8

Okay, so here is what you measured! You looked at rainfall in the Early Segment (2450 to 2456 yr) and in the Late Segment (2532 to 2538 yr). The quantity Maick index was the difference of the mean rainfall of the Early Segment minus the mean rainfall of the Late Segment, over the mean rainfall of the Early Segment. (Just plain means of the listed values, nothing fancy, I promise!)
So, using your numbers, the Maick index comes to -0.427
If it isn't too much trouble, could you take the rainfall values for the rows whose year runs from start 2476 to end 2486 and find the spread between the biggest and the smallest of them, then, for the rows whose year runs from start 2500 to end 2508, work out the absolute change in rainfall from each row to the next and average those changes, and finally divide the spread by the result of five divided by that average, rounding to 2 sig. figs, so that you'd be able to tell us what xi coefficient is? 0.14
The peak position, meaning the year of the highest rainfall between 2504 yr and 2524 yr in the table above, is 2523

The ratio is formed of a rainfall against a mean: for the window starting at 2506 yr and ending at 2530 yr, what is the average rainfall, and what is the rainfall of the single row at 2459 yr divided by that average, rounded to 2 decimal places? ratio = 1.06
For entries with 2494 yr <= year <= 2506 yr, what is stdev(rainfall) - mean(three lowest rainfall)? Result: -19.1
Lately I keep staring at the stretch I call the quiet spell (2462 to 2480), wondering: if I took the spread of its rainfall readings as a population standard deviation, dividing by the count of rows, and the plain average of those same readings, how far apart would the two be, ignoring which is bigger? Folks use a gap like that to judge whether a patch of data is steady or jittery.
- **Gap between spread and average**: 21.0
